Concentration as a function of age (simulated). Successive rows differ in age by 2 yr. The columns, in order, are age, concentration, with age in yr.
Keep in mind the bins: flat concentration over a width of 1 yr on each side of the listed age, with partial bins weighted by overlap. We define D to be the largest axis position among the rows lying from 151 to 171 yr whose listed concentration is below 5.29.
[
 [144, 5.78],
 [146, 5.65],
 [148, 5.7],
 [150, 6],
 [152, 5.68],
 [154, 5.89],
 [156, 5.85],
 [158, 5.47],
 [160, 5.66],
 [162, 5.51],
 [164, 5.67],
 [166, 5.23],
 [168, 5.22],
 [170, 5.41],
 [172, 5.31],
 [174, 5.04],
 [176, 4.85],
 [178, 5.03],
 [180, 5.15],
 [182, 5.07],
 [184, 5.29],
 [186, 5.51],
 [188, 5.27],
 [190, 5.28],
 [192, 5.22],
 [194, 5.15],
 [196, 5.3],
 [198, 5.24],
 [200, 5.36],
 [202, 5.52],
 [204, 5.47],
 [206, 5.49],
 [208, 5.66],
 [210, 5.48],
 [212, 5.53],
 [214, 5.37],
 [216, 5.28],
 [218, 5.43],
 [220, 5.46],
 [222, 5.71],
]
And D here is 168 yr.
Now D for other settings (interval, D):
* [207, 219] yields 216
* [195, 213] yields 198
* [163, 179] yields 178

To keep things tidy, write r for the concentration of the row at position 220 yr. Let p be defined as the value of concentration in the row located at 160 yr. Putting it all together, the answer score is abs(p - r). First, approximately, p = 5.66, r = 5.46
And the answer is 0.20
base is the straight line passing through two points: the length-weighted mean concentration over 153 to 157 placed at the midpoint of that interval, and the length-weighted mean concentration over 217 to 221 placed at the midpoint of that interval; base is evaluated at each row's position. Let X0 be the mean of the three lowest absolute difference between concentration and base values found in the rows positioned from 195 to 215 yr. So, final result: 0.03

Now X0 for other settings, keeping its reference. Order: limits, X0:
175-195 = 0.30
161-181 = 0.27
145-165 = 0.04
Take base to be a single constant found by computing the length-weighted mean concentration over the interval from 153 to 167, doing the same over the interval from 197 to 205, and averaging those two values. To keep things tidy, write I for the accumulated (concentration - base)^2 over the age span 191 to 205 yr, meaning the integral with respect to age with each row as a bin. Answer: 0.7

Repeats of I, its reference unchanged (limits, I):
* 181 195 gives 1.1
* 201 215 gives 0.1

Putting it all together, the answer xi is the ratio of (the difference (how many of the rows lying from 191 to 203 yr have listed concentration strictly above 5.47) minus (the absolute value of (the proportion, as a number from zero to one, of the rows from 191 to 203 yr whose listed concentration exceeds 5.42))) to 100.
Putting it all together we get 0.008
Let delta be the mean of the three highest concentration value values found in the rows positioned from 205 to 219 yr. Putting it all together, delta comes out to 5.6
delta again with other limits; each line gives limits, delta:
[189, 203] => 5.4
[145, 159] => 5.9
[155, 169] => 5.7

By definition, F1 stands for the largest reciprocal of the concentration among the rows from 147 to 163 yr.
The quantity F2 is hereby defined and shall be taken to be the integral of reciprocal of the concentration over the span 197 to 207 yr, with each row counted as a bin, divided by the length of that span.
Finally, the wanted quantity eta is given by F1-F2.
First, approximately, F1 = 0.183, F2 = 0.185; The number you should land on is -0.002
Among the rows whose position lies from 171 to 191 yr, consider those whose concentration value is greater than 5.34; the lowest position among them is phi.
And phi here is 186 yr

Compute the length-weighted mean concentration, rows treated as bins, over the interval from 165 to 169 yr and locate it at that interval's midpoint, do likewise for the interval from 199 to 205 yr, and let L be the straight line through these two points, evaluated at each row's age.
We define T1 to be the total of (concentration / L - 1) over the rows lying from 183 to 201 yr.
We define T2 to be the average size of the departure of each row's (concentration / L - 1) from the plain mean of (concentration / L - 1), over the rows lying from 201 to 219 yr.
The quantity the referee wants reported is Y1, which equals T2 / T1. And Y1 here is -0.11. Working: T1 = -0.16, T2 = 0.0179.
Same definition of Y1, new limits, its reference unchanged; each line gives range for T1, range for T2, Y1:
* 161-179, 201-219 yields 1.11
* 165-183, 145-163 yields -0.13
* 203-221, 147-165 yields -0.36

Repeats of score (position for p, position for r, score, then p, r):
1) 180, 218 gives 0.28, 5.15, 5.43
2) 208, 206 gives 0.17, 5.66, 5.49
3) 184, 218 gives 0.14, 5.29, 5.43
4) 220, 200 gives 0.10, 5.46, 5.36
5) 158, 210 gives 0.01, 5.47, 5.48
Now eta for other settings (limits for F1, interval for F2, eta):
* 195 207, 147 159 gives 0.017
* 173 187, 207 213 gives 0.026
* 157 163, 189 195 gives -0.009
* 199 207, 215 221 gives 0.001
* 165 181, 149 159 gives 0.033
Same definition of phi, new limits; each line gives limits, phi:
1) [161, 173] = 162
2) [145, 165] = 146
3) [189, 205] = 200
